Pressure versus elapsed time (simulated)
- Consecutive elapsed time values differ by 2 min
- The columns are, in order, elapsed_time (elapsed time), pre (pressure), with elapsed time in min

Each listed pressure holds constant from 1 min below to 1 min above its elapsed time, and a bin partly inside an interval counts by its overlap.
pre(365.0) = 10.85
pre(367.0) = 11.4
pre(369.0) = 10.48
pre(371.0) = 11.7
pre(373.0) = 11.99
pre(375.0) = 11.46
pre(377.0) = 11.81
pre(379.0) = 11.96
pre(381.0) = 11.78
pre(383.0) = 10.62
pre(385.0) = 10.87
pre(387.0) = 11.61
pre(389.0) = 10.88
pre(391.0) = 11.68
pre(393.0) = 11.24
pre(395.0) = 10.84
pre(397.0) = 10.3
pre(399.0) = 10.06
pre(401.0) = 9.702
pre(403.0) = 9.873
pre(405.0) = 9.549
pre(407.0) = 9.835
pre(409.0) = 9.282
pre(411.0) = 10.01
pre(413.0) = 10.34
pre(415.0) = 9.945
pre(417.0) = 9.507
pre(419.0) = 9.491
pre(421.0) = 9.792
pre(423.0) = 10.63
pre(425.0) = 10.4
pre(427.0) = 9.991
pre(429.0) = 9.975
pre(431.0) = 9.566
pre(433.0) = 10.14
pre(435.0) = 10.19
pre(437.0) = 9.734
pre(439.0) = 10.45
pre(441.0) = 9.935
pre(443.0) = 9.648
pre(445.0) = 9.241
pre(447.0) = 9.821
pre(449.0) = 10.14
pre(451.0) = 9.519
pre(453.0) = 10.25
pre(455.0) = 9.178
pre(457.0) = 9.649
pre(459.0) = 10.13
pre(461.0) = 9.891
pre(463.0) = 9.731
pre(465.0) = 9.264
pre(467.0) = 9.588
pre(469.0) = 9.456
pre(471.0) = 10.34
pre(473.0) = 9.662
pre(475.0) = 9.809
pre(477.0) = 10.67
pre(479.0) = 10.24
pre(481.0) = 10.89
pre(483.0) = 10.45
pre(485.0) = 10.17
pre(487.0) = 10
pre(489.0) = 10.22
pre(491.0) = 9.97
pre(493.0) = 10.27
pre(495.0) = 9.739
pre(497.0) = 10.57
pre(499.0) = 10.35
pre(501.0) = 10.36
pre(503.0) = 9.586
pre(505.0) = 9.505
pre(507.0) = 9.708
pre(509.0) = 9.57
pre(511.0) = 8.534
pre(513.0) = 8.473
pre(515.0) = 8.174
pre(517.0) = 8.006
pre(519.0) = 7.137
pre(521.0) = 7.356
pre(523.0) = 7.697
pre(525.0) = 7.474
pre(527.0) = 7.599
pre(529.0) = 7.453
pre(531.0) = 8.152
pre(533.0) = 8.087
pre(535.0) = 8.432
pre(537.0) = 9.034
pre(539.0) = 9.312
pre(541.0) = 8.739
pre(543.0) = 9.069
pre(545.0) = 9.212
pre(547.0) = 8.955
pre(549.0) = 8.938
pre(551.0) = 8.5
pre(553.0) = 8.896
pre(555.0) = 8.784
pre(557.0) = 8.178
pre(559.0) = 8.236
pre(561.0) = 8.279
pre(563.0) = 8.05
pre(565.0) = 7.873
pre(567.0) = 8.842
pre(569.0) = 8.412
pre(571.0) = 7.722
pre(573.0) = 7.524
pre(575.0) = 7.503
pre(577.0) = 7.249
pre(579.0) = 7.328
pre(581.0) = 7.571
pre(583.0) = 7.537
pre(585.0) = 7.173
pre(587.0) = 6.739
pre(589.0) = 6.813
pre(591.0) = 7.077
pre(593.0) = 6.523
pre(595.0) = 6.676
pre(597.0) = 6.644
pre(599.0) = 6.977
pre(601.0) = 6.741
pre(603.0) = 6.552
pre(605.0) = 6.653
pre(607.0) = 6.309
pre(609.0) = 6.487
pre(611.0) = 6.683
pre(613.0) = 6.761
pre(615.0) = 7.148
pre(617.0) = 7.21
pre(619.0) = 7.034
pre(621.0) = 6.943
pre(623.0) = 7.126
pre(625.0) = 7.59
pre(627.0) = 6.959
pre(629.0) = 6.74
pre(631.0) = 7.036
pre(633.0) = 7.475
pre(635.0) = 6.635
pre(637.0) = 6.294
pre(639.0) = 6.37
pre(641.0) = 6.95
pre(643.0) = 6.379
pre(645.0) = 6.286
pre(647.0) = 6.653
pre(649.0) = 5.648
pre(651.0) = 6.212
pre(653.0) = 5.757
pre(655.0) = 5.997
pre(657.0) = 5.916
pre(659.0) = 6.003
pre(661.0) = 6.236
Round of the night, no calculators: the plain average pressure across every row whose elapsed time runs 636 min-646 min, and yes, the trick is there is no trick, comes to 6.5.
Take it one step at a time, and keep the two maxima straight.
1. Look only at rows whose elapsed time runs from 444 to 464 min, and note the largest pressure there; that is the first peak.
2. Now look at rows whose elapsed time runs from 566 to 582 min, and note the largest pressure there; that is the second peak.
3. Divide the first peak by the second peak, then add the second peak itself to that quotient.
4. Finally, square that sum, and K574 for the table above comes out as 100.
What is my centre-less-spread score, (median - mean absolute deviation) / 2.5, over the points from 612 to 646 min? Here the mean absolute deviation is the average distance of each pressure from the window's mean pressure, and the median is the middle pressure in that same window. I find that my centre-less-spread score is 2.65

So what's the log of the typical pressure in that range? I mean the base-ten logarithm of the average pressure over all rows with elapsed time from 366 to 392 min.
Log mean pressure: 1.06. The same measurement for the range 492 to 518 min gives 0.98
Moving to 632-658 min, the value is 0.80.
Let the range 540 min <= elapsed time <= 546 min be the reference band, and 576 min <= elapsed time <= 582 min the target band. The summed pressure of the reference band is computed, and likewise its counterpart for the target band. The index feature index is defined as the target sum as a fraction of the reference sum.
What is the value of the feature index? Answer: 0.82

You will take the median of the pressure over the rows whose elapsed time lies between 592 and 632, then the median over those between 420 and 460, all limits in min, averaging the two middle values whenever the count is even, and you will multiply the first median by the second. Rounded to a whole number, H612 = 67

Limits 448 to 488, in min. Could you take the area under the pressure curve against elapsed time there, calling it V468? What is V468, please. 398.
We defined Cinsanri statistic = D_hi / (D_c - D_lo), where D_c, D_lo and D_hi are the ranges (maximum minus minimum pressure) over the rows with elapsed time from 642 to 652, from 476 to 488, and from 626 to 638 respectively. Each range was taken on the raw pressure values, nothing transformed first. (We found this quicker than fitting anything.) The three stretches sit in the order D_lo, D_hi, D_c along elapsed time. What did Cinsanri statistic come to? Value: 10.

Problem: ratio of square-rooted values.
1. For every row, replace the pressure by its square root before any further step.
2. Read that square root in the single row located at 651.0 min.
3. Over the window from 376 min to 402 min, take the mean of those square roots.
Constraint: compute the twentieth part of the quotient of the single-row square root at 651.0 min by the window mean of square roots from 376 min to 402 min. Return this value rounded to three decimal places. 0.038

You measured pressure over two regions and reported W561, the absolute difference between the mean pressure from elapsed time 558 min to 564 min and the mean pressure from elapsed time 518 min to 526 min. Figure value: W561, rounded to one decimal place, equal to 0.8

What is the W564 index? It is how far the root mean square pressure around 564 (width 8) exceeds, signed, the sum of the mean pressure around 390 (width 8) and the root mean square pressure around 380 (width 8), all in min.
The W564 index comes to -14.6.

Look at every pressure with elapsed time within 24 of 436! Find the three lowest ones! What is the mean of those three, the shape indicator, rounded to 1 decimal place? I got 9.3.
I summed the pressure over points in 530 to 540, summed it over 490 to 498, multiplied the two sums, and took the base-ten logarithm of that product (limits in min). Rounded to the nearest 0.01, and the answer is 3.24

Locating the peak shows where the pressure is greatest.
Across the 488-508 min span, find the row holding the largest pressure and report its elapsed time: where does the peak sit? 497.0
